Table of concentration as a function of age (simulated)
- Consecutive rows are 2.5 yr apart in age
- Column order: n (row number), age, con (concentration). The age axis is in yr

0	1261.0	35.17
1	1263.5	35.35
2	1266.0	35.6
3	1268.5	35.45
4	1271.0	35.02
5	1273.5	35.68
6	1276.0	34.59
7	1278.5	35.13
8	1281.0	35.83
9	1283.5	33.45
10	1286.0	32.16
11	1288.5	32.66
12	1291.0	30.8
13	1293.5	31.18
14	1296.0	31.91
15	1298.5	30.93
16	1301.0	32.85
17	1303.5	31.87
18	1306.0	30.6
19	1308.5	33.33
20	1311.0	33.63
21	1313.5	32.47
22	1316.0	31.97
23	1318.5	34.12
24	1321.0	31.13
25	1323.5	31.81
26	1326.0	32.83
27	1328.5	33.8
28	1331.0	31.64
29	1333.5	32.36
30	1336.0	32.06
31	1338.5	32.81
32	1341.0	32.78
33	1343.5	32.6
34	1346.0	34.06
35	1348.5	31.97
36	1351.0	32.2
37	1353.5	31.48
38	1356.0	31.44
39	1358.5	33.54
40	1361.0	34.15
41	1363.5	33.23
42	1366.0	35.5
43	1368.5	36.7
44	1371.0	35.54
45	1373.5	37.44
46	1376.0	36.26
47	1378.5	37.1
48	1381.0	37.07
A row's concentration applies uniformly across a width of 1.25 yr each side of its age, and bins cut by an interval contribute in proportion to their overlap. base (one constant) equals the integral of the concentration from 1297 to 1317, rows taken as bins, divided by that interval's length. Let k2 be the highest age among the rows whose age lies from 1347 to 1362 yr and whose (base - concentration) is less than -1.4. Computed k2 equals 1361.0 yr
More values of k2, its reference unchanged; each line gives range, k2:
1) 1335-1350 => 1346.0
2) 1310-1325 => 1318.5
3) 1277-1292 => 1281.0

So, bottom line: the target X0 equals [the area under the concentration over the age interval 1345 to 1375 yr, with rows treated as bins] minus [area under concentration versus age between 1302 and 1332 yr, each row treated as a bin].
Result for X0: 45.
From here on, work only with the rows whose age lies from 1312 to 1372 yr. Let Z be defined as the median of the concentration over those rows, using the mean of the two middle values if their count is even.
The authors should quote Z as 32.7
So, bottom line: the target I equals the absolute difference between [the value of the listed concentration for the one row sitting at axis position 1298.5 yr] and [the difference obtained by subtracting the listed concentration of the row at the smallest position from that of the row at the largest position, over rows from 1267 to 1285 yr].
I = 33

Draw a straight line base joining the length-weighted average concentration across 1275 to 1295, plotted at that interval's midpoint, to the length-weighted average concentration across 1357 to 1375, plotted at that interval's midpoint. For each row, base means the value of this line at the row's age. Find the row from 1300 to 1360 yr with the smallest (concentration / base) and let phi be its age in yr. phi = 1356.0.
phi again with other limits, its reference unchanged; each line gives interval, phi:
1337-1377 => 1356.0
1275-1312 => 1306.0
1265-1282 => 1276.0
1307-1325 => 1321.0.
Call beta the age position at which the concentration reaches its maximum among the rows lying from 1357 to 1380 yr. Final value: 1373.5 yr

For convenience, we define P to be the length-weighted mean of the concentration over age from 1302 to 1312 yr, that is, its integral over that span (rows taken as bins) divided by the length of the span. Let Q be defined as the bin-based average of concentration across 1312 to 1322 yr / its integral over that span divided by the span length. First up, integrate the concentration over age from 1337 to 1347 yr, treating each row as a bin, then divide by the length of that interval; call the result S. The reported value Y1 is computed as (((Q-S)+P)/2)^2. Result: 253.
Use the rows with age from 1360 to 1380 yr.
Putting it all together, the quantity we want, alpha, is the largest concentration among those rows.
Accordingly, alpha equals 37.44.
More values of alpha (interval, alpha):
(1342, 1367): 35.5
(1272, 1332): 35.83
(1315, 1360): 34.12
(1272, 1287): 35.83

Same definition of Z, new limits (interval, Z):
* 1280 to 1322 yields 32.2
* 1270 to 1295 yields 34.0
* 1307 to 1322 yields 32.9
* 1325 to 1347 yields 32.8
